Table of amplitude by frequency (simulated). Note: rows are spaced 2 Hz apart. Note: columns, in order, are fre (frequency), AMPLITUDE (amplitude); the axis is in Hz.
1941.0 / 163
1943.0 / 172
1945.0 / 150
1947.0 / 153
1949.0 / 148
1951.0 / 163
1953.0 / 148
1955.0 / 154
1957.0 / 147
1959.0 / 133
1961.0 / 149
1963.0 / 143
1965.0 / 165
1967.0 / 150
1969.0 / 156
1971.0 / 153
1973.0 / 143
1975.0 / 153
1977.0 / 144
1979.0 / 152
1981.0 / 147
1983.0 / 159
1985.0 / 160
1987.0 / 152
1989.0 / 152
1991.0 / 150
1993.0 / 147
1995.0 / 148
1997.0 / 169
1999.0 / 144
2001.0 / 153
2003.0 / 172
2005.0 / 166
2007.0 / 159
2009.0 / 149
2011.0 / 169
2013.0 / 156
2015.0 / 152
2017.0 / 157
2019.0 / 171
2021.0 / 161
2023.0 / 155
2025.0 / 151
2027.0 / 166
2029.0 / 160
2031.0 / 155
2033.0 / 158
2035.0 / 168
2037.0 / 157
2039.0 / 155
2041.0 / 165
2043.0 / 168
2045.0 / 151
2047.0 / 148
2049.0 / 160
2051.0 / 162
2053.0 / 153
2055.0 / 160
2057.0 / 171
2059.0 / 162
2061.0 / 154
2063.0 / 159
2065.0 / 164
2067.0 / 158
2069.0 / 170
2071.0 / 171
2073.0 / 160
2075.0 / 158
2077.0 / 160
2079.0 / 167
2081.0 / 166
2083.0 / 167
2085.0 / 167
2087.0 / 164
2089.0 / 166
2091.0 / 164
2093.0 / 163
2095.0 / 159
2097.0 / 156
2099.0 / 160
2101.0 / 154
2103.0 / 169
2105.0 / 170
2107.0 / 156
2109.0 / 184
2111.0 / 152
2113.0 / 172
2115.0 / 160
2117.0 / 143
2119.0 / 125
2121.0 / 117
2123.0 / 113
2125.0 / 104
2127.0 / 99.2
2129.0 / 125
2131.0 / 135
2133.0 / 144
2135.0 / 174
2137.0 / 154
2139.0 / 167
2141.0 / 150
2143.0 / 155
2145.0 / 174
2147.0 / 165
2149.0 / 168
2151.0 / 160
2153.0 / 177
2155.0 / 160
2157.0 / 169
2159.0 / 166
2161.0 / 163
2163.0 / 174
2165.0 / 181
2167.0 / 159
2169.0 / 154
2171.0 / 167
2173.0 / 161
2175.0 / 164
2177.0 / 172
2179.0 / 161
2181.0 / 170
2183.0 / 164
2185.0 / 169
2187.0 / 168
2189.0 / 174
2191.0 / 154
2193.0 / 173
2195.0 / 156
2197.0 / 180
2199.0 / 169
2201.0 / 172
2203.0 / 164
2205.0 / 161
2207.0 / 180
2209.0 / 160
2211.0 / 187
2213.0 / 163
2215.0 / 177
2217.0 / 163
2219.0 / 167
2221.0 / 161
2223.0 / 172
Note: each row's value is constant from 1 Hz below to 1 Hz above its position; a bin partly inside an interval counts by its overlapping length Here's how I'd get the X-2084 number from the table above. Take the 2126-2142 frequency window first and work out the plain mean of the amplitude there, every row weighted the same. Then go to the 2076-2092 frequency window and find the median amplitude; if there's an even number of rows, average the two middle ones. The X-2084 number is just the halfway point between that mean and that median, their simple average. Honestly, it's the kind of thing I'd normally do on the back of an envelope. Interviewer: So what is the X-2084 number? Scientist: 155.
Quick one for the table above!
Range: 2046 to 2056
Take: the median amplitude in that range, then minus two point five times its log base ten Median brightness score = -5.51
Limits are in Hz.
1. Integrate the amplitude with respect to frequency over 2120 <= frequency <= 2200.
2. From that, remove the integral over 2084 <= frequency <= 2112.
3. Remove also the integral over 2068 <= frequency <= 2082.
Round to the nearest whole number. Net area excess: 5746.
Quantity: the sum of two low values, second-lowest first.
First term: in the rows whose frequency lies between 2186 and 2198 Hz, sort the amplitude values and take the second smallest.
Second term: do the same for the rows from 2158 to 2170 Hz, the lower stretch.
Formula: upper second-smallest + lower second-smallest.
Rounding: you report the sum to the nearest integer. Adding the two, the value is 315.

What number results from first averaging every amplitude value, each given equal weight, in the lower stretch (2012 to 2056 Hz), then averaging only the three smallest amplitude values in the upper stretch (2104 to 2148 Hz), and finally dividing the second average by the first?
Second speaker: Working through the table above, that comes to 0.66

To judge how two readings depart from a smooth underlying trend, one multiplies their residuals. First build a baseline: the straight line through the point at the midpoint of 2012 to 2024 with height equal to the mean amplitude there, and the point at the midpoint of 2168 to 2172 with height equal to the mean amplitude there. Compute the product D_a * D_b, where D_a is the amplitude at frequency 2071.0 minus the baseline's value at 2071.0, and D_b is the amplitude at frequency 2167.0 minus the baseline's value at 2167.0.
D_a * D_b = -17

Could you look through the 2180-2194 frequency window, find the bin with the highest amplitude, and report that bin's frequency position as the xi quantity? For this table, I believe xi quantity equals 2189.0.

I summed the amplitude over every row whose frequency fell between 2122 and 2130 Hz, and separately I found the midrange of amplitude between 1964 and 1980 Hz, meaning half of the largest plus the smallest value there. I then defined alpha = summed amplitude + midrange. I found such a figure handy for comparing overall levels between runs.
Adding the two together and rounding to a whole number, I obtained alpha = 595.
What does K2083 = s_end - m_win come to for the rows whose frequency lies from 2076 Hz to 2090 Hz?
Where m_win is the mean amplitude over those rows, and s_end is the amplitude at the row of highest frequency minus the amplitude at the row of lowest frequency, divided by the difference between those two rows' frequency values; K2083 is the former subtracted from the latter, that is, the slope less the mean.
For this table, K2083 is -165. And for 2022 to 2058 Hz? -159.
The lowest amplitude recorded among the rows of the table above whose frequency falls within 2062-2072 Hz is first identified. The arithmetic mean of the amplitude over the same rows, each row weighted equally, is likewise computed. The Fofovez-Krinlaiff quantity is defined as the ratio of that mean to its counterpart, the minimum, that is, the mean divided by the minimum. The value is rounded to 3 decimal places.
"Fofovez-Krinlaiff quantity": 1.041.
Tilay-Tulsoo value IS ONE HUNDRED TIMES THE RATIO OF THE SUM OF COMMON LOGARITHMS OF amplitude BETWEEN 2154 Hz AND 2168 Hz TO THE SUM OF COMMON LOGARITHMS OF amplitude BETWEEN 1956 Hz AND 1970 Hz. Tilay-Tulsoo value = 102.4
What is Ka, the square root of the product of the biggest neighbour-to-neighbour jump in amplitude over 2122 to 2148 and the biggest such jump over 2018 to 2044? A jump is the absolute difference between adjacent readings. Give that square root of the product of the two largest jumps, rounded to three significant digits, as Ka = 21.2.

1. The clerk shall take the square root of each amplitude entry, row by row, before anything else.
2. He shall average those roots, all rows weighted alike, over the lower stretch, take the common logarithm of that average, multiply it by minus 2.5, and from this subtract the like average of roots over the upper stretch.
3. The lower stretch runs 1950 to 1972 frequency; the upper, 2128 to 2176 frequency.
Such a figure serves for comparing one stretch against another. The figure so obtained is -15.40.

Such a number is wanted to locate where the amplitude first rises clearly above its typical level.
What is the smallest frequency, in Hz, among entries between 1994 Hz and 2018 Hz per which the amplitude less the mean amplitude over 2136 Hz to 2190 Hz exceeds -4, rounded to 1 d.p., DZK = 1997.0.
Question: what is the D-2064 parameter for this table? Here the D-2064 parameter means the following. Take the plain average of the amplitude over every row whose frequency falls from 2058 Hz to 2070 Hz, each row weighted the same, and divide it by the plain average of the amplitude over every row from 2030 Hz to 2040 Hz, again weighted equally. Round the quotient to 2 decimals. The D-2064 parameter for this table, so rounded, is 1.02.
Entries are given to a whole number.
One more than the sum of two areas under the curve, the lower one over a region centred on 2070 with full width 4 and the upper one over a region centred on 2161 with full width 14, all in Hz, 3027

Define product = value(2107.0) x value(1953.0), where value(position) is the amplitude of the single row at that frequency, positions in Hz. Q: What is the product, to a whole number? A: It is 23088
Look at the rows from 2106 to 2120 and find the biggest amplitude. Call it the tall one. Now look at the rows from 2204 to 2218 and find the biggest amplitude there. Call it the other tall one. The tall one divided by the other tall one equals 0.98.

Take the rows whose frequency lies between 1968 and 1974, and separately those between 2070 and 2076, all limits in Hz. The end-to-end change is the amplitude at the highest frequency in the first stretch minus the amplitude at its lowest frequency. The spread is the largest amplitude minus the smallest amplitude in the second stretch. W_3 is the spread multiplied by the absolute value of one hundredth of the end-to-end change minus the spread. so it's 171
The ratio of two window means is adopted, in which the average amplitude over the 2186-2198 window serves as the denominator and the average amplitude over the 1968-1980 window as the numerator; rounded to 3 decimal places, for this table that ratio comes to 0.897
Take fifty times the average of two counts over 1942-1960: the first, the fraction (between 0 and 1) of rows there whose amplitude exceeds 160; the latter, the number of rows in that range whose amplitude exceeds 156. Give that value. 56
